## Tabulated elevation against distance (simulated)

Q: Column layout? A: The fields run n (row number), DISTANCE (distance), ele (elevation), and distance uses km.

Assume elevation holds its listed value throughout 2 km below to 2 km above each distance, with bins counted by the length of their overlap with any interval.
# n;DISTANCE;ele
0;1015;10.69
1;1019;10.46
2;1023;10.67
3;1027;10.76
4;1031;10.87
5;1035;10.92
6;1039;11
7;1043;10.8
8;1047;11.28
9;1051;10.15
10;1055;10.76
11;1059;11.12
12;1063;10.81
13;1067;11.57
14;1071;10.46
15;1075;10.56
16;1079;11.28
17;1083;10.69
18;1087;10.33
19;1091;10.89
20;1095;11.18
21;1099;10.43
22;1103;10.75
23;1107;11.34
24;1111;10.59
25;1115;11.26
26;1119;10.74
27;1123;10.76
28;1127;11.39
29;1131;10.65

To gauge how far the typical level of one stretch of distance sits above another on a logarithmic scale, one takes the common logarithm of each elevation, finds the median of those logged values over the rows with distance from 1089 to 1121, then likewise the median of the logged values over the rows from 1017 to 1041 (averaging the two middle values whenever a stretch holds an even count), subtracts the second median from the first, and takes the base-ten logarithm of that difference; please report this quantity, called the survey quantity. -3.70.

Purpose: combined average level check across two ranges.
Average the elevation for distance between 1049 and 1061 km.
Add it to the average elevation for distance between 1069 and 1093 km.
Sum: 21.4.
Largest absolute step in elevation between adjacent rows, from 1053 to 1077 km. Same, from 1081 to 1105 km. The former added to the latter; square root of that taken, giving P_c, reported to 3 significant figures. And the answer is 1.36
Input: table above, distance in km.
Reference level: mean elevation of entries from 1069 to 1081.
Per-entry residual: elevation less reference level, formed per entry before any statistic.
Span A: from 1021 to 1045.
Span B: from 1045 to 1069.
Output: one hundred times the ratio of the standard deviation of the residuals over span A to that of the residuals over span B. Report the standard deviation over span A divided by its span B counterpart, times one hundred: 24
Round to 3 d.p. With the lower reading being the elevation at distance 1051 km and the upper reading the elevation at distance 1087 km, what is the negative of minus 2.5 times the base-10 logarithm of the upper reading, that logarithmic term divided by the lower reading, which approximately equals 0.250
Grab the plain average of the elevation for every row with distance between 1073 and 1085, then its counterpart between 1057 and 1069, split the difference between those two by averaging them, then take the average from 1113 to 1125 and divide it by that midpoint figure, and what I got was 0.99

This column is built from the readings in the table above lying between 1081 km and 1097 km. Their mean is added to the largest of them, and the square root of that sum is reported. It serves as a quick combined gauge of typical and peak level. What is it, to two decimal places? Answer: 4.69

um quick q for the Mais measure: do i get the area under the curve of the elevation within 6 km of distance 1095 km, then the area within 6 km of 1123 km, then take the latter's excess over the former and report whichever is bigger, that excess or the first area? 130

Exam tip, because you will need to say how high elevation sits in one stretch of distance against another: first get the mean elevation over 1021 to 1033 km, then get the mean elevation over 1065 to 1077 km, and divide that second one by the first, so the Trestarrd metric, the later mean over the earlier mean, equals 1.01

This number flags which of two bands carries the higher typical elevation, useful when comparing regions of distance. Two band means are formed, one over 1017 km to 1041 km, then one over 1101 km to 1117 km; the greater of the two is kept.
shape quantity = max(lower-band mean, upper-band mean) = 11.0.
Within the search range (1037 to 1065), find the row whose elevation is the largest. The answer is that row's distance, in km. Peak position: 1047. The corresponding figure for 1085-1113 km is 1107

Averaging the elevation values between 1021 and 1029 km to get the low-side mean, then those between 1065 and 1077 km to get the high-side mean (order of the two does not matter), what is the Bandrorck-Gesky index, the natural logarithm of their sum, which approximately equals 3.07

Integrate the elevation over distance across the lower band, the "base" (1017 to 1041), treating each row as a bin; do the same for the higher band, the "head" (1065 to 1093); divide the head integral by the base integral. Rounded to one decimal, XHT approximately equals 1.2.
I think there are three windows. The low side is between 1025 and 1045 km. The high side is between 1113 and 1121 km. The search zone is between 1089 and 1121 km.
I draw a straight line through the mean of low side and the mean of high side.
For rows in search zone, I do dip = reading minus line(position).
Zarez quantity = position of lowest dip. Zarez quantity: 1099 km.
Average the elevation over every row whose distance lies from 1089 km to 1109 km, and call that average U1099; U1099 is 10.9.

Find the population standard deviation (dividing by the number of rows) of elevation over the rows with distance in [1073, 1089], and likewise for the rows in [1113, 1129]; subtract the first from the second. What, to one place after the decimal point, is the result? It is -0.1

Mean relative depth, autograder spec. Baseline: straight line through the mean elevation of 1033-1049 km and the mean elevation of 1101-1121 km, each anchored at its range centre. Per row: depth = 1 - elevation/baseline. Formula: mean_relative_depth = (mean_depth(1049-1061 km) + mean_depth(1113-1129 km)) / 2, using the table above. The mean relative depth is 0.0091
